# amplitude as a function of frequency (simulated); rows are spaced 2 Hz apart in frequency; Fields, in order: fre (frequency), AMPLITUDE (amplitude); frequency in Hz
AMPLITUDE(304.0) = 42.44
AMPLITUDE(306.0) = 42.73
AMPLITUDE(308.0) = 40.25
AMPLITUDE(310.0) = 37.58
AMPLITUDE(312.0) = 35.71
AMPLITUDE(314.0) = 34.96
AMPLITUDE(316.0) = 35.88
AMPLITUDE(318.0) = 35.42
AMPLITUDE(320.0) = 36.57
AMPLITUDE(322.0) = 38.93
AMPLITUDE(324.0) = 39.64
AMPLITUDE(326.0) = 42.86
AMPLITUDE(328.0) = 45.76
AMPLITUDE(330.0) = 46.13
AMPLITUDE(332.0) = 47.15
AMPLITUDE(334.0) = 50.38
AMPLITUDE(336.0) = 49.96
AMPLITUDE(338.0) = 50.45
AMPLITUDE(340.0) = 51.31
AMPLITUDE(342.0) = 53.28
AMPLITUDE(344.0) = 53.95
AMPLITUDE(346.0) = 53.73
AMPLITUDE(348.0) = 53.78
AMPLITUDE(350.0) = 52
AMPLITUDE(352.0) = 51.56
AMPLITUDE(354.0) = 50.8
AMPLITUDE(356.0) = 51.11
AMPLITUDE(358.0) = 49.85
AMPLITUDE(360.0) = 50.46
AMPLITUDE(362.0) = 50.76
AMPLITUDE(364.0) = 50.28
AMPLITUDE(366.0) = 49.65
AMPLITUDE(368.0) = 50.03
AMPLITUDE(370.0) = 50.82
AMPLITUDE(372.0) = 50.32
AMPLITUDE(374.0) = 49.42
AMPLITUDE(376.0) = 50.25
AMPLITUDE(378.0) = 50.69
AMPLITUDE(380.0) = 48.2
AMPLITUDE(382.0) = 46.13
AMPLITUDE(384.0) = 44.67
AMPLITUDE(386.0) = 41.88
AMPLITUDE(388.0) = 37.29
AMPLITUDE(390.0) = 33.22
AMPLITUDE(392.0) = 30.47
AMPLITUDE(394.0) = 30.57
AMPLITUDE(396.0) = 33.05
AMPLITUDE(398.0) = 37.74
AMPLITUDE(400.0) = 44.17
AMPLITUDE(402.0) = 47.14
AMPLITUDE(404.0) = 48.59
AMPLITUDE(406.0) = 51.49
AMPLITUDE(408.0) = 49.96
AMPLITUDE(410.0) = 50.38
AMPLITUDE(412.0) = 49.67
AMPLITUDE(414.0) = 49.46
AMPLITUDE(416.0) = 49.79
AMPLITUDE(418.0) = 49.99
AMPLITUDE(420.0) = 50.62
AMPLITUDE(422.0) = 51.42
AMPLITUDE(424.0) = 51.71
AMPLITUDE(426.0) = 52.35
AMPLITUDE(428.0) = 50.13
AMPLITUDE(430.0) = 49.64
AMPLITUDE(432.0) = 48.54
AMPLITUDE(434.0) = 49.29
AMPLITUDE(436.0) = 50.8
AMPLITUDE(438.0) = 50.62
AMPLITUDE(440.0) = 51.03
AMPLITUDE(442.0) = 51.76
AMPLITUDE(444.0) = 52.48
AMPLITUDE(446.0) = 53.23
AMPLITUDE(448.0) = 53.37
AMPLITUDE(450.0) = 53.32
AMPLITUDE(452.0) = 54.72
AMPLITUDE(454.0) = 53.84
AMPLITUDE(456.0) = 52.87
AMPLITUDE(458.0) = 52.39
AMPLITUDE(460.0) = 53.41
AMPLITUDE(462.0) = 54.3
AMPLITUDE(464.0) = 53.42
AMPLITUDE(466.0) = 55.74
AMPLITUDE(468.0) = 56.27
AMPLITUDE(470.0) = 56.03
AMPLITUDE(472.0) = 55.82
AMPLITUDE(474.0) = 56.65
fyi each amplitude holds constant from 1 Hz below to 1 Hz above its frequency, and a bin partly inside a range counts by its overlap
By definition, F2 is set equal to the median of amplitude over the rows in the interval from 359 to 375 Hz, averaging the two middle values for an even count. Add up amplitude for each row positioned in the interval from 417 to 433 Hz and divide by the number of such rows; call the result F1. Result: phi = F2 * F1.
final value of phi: 2543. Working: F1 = 51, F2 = 50.3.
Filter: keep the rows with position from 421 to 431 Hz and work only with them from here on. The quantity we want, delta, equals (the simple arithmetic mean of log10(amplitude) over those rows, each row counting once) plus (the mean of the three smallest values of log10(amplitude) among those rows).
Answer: 3.41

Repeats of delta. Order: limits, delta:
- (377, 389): 3.26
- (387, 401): 3.04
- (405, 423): 3.40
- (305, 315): 3.14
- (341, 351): 3.45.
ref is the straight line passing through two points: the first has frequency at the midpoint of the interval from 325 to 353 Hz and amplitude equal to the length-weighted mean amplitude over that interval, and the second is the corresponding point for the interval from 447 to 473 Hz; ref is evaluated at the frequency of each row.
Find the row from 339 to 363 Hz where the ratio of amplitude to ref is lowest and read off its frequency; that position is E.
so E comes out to 358.0 Hz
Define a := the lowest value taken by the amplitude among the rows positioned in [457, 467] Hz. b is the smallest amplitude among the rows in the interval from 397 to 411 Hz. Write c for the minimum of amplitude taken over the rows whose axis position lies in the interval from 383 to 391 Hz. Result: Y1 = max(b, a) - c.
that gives 19.2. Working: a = 52.39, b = 37.74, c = 33.22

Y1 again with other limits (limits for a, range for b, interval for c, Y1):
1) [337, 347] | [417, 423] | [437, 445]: -0.2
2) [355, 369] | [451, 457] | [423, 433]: 4.3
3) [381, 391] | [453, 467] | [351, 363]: 2.5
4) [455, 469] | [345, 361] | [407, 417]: 2.9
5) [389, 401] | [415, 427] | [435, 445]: -0.8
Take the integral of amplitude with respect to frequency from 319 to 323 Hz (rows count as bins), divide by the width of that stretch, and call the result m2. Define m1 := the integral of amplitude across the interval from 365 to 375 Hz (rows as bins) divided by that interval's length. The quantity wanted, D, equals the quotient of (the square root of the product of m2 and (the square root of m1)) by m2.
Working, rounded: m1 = 50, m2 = 38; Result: 0.433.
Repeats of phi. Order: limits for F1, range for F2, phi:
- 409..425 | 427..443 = 2538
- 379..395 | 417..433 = 1967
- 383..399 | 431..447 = 1839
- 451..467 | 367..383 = 2699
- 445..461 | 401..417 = 2655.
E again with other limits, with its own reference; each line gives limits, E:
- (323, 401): 392.0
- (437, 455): 438.0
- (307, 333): 314.0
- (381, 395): 392.0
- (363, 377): 374.0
